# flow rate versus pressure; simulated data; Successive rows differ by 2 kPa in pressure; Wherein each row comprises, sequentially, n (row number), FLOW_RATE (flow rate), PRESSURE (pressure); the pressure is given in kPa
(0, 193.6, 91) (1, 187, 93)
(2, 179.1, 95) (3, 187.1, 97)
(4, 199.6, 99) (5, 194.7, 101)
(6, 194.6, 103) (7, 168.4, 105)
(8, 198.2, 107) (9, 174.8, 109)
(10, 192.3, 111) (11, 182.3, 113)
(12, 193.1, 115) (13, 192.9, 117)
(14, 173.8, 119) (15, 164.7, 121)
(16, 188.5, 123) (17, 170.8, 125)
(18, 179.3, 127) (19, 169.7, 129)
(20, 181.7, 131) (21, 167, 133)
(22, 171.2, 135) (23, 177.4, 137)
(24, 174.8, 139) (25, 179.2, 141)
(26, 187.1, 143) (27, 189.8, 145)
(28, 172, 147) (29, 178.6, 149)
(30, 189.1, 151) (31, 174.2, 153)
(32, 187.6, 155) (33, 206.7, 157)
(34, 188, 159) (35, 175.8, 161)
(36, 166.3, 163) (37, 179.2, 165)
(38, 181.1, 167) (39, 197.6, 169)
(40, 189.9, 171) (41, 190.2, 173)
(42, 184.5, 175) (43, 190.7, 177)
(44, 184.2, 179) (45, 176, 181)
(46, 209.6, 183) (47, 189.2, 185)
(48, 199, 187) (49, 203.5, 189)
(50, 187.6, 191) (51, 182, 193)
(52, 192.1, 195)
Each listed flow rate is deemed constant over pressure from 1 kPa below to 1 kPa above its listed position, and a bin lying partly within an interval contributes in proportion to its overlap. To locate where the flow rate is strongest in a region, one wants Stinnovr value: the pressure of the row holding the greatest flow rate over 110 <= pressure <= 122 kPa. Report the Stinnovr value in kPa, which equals 115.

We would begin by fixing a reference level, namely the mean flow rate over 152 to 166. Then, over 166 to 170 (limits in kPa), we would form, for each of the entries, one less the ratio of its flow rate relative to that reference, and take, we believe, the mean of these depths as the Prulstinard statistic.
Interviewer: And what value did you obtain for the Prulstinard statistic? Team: -0.04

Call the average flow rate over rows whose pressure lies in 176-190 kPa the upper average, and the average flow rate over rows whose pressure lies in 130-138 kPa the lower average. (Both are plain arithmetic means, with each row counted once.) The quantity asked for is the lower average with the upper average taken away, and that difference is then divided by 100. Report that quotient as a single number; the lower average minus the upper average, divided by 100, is -0.19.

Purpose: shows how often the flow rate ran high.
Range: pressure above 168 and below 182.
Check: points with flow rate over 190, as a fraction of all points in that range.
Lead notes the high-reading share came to 0.4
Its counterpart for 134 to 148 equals 0.0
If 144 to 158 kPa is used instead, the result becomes 0.1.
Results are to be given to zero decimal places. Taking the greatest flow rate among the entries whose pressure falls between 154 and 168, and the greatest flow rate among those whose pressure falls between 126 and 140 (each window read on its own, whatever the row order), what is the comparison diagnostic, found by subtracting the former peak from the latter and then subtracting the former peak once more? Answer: -232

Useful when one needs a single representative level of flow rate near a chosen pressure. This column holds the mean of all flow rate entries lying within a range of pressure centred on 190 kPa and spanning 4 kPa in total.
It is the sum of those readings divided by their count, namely 196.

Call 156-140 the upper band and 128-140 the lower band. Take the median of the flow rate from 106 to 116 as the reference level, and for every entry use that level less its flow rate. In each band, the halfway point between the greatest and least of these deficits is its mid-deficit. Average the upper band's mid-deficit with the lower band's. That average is 15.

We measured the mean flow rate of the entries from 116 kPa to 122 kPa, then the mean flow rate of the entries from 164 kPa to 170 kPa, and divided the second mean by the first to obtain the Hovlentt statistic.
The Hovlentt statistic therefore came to 1.05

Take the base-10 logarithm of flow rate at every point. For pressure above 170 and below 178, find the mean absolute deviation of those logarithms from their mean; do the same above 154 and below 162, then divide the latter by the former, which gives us 3.8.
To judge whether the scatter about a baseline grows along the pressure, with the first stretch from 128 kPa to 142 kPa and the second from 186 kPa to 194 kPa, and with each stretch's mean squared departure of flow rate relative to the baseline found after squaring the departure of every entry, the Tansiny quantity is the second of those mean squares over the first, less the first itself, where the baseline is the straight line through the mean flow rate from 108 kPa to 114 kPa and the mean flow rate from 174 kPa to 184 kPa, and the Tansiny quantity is -139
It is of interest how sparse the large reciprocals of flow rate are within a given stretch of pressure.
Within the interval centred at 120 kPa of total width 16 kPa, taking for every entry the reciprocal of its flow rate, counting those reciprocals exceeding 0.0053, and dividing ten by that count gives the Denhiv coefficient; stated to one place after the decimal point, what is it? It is 1.7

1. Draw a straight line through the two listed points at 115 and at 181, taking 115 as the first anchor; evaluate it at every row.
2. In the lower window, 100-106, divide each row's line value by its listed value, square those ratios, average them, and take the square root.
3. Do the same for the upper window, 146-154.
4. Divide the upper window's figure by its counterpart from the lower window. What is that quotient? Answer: 0.97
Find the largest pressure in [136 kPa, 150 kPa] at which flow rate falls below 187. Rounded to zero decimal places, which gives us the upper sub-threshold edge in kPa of 149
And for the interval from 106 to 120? 119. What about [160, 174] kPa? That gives 167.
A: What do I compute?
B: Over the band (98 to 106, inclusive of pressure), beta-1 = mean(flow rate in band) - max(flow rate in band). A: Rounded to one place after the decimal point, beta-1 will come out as -10.3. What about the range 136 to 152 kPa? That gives -8.8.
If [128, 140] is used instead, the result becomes -8.1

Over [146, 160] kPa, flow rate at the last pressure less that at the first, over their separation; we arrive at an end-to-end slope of 1.3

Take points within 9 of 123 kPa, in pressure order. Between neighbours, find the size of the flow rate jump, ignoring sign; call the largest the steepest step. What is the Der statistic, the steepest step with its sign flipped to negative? -24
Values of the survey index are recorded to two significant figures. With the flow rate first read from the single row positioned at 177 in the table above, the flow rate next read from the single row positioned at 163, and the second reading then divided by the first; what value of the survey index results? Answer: 0.87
